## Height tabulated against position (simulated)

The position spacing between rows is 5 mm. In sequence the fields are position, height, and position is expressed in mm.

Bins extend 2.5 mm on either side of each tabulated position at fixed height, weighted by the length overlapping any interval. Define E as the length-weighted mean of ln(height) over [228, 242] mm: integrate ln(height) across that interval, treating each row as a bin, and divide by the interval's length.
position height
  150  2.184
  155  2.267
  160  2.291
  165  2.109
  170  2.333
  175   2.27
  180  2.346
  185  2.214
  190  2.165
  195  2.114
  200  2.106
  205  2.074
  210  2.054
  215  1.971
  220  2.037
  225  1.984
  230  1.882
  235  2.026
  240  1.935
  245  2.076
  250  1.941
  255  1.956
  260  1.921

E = 0.67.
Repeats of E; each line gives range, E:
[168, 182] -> 0.84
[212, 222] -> 0.70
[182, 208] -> 0.76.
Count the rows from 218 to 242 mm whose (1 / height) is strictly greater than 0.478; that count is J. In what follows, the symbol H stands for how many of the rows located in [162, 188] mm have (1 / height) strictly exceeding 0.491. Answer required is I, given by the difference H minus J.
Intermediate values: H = 0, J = 5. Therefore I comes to -5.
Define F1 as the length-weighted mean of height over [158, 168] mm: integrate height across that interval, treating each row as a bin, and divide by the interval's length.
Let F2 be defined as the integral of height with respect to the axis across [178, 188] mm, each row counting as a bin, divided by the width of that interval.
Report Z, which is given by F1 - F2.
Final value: -0.07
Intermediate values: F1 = 2.20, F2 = 2.27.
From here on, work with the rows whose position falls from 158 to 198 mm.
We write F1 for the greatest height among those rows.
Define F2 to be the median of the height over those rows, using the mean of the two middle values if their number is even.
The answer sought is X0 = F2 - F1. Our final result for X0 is -0.10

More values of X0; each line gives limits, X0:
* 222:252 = -0.11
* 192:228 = -0.06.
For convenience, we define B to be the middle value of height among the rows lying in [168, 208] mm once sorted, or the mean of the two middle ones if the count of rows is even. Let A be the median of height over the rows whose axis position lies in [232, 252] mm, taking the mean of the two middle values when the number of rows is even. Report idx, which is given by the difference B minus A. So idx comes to 0.2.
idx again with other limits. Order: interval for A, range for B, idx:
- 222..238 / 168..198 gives 0.3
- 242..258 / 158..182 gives 0.3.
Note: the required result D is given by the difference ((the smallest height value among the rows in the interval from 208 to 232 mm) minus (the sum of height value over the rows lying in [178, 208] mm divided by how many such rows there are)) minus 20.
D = -20.3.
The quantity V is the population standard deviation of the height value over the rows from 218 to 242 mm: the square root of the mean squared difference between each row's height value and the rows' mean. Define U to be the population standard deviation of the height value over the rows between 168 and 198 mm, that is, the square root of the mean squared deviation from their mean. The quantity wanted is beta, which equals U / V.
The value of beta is 1.5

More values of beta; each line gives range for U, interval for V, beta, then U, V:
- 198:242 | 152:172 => 0.8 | 0.067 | 0.08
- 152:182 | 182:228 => 1.0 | 0.078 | 0.08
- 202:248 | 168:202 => 0.7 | 0.063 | 0.09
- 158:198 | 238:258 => 1.5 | 0.088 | 0.06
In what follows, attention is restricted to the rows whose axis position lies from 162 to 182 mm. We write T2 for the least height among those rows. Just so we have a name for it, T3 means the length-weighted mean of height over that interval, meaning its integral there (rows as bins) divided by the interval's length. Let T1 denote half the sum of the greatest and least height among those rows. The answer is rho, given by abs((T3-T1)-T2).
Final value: 2.07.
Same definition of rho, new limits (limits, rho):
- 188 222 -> 1.97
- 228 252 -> 1.89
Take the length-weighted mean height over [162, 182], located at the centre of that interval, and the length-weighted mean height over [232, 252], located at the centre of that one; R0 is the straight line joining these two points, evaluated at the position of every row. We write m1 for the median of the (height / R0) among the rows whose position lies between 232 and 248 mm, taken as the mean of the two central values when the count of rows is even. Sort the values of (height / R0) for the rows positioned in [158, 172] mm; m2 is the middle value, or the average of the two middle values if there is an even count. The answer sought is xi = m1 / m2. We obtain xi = 1.011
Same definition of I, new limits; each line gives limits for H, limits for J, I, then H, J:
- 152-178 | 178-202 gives 0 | 0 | 0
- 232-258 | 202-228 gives -1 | 4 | 5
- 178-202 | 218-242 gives -5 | 0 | 5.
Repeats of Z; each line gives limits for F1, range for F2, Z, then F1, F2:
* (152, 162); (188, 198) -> 0.14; 2.27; 2.14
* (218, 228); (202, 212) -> -0.06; 2.00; 2.07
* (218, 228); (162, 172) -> -0.22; 2.00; 2.22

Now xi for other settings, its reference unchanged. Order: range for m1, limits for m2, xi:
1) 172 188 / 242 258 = 1.001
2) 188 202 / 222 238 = 1.014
